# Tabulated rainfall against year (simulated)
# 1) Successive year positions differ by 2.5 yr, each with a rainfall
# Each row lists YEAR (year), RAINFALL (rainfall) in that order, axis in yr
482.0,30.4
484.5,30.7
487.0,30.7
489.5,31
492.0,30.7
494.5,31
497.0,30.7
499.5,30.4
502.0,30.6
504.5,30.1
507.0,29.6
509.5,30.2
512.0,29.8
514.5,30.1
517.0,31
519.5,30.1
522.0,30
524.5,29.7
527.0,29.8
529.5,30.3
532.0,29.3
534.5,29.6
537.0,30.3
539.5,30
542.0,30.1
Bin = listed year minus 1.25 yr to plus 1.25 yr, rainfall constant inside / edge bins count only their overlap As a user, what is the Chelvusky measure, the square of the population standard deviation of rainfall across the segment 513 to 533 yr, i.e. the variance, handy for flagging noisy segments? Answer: 0.21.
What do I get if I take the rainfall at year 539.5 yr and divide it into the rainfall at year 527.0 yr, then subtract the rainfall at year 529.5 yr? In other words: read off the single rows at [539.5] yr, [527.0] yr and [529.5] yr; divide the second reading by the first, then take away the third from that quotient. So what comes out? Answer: -29.3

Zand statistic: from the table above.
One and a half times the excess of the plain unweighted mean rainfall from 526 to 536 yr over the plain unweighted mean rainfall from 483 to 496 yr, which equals -1.6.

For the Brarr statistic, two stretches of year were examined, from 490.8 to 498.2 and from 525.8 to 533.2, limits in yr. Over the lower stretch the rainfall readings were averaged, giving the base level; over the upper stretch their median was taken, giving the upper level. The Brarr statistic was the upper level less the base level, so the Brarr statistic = -1.0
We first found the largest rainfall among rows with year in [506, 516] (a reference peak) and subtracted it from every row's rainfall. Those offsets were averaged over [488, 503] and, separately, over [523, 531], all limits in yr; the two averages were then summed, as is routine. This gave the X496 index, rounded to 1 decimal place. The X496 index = 0.3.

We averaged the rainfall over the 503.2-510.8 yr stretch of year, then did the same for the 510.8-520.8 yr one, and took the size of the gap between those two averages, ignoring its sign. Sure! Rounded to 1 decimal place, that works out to 0.3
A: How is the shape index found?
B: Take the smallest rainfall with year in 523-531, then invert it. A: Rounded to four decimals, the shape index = 0.0337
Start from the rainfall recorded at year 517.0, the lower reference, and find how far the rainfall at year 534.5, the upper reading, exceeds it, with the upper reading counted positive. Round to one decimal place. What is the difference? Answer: -1.4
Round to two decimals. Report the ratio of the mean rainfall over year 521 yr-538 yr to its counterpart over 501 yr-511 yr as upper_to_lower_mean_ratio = 0.99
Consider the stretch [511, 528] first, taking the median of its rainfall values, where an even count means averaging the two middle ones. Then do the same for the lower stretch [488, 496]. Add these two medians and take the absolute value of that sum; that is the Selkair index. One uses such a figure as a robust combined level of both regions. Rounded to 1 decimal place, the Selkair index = 61.0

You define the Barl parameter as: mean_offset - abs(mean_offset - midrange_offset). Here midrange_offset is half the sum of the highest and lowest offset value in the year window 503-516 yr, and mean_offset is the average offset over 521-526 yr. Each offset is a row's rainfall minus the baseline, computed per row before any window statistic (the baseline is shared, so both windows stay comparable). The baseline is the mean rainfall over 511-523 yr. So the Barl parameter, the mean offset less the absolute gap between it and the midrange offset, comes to -0.4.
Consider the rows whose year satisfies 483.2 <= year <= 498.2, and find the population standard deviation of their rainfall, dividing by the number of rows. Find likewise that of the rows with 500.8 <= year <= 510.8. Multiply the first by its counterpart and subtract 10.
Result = -9.95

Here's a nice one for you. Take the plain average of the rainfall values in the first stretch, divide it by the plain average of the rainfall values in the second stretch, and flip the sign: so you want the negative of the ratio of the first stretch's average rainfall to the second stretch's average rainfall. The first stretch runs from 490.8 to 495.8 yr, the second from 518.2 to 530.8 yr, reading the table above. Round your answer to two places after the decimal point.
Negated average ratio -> -1.03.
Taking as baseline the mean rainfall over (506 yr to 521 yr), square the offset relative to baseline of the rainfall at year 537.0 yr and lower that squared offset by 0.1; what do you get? -0.07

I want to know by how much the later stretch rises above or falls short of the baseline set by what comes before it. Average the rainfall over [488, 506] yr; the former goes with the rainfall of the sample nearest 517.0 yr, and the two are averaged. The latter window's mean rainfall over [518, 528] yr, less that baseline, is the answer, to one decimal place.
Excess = -0.9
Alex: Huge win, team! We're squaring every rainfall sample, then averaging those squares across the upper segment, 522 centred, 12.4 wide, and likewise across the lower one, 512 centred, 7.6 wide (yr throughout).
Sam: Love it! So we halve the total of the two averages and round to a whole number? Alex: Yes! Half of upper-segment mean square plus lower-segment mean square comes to 905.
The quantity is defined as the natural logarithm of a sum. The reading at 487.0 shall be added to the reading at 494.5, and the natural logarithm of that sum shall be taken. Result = 4.12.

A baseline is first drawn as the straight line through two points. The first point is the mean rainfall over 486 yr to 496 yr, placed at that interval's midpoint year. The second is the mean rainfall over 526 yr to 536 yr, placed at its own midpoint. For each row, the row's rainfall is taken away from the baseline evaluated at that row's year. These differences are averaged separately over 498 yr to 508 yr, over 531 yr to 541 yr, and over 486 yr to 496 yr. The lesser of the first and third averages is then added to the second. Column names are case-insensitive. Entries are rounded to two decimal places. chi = -0.19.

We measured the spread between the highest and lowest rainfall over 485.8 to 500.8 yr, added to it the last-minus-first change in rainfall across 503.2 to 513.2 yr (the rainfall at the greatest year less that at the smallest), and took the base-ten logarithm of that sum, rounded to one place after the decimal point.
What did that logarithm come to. -0.5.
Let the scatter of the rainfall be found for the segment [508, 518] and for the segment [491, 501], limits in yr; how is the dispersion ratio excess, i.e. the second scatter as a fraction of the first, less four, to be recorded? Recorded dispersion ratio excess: -3.52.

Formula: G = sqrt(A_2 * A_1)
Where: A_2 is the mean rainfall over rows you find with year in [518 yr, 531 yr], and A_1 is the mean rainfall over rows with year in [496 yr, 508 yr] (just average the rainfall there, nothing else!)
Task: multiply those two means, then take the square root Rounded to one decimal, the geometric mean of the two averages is 30.1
